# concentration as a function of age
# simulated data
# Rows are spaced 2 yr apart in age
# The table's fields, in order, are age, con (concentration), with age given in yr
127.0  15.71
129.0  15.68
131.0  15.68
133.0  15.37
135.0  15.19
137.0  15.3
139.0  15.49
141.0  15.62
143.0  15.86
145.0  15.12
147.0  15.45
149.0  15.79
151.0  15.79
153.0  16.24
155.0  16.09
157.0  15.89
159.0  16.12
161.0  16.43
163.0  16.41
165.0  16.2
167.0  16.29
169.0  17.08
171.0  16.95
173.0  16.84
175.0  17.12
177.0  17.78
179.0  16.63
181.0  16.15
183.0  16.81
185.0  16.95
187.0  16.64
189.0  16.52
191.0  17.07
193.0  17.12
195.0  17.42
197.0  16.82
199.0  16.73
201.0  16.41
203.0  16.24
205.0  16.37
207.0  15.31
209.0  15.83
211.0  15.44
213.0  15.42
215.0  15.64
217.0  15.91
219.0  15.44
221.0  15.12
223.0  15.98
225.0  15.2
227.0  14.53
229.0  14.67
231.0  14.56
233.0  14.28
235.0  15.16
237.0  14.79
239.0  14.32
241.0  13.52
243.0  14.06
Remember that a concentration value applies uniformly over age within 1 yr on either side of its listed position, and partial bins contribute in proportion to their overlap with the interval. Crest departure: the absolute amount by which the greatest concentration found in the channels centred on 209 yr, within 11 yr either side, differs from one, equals 15.7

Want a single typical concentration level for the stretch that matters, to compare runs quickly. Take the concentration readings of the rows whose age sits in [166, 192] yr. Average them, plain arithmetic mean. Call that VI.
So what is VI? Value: 16.8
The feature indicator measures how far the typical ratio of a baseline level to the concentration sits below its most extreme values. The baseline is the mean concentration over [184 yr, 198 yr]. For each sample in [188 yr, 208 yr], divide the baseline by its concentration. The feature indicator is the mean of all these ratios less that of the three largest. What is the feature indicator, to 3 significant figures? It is -0.0398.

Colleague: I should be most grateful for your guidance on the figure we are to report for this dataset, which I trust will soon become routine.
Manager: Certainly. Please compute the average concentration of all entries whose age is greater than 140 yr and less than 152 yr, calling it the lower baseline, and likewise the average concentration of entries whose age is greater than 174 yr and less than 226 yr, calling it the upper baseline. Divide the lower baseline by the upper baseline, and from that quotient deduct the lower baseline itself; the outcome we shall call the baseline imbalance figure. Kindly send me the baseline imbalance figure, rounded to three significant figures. -14.6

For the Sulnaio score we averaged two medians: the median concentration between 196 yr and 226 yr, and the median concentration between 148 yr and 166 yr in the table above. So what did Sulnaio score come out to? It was 16.0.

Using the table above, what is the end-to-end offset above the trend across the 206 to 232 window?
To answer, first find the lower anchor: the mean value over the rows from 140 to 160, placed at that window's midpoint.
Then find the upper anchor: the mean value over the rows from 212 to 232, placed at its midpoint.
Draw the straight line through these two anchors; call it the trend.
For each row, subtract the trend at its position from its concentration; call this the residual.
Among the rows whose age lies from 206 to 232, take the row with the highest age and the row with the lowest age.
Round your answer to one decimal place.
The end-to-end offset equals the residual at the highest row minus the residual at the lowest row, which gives -0.6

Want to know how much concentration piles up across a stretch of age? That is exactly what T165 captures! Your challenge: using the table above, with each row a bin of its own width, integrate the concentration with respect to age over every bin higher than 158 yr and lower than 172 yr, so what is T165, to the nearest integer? 231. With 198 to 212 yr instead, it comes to 225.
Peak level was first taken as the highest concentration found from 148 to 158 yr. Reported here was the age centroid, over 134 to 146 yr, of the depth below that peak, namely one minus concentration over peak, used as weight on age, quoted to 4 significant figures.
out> 139.7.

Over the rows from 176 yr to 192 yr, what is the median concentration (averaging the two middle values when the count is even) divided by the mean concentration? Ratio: 0.99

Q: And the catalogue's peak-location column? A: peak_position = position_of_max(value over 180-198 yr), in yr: 195.0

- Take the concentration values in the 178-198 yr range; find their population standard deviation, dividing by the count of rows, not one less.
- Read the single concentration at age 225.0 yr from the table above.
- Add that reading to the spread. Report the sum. 15.5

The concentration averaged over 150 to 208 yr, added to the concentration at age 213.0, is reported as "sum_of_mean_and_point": 32.0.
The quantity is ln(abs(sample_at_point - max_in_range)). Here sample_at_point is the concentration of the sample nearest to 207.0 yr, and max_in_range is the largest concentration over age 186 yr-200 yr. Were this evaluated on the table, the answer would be 0.7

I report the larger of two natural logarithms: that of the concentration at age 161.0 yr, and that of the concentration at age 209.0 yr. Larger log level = 2.80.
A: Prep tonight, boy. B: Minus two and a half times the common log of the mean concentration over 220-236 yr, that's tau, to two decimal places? -2.94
